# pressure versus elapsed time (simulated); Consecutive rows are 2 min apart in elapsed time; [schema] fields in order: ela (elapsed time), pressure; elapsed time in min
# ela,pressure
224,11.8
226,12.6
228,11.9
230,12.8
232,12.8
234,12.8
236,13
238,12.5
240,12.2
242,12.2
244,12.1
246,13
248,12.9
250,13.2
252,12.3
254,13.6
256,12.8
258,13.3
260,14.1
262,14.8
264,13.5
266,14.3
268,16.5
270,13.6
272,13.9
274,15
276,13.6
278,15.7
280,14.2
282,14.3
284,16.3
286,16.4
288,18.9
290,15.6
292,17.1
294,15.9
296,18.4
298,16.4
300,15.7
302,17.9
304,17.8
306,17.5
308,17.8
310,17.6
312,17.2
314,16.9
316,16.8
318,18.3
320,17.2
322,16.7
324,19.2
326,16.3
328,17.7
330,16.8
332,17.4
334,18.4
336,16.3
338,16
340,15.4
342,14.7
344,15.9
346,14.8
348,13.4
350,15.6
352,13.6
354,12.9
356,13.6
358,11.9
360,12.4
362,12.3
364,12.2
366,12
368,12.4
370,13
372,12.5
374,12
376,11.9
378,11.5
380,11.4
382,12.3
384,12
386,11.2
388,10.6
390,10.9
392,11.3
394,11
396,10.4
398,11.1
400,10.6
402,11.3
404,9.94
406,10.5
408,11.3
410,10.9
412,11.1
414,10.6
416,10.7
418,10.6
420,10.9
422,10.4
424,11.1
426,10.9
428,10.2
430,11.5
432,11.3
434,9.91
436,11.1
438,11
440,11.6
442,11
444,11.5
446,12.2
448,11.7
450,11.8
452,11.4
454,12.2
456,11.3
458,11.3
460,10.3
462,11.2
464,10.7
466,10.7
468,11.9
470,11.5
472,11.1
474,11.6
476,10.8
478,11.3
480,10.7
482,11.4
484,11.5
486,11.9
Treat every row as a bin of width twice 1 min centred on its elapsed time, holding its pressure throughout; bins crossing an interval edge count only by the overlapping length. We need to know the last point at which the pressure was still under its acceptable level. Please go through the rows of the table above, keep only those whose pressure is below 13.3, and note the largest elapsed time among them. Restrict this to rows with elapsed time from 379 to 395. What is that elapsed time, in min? 394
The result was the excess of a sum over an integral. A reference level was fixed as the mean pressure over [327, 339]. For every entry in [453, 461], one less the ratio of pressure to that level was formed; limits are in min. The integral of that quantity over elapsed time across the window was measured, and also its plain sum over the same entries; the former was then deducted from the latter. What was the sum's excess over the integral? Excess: -1.36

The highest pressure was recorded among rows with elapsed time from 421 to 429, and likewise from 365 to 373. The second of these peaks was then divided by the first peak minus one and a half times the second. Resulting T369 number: -1.55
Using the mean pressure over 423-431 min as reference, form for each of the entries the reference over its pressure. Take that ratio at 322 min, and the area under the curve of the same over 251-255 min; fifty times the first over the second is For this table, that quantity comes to 10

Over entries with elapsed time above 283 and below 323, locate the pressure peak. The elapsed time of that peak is 288 min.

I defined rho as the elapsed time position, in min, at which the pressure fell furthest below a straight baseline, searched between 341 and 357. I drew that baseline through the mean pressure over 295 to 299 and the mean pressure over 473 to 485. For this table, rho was 354 min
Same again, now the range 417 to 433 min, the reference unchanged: 422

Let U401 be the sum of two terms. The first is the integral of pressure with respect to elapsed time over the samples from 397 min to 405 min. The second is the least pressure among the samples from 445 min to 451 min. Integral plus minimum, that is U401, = 98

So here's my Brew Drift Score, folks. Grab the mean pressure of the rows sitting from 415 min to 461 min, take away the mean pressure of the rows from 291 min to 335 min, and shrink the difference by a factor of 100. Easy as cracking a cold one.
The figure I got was -0.06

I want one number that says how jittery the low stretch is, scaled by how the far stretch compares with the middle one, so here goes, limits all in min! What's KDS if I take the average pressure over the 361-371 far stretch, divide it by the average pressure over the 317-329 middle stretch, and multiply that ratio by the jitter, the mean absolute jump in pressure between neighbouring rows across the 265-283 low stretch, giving 1.0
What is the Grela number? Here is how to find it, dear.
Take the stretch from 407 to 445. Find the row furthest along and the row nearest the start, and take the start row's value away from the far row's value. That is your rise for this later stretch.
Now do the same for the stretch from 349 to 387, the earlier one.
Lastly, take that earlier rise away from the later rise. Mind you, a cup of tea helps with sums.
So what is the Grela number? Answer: 4.6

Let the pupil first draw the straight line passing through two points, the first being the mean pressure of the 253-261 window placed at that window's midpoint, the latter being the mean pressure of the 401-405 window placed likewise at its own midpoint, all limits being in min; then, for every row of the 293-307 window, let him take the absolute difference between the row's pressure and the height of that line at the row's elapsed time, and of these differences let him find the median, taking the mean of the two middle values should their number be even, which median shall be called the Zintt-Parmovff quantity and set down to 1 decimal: 5.0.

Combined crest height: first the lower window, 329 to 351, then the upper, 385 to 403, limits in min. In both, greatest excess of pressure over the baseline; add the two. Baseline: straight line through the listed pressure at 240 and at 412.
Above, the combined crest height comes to 6.9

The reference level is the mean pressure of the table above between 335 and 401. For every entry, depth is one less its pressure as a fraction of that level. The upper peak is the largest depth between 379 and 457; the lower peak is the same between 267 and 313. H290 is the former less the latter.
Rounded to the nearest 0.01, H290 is 0.29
